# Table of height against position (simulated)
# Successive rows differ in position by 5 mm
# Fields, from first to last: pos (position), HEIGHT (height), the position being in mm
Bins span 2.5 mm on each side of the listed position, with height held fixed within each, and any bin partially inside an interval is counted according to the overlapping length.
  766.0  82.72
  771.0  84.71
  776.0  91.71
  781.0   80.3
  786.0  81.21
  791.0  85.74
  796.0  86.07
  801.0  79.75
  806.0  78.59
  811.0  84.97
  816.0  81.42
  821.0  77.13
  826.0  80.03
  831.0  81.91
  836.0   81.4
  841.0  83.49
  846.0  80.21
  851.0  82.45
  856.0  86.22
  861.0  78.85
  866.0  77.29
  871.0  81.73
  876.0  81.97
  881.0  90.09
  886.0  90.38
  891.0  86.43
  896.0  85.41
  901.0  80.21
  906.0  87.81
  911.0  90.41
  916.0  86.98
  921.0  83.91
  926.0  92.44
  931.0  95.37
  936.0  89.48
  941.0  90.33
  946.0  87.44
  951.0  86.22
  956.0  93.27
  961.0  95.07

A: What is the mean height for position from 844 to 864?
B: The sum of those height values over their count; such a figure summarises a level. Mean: 82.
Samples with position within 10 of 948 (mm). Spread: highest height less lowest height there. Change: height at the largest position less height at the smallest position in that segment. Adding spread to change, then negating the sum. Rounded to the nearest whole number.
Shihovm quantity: -10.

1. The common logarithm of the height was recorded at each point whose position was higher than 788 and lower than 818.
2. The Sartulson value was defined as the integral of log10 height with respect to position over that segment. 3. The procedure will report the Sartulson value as 58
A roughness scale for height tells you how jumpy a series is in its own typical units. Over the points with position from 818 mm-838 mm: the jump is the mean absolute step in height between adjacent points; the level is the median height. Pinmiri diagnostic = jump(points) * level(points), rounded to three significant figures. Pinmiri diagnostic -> 142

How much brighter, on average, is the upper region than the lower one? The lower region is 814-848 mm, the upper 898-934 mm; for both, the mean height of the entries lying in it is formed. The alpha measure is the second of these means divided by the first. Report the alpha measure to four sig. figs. 1.091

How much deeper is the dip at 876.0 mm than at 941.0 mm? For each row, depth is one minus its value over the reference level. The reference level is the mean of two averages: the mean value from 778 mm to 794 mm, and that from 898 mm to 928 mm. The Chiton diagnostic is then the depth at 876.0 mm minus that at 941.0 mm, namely 0.10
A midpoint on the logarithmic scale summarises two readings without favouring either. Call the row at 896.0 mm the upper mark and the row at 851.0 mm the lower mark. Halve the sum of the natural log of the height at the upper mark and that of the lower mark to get 4.43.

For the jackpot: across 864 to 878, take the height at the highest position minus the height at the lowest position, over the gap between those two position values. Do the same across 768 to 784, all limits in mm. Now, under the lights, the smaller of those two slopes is -0.44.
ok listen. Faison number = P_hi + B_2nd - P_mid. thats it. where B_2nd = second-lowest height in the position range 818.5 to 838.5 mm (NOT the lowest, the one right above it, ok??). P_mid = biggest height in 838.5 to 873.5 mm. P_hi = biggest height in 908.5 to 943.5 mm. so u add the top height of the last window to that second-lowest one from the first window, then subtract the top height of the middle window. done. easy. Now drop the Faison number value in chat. 89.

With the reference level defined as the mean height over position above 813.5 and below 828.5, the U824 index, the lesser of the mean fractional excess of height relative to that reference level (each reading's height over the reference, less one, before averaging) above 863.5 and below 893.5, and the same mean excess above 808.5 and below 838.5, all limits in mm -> 0.020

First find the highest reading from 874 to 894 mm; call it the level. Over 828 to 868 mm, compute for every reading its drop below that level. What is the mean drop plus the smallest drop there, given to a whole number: 13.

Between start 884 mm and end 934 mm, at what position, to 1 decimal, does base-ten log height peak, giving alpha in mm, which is 931.0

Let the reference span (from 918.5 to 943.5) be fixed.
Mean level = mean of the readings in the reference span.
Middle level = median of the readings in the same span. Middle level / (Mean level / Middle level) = 90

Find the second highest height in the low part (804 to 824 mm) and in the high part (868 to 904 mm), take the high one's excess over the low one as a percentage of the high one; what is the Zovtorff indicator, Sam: 10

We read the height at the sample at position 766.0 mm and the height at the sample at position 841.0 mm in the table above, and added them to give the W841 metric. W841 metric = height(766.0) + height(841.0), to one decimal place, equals 166.2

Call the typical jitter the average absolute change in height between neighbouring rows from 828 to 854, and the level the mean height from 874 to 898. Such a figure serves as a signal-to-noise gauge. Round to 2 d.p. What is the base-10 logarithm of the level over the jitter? 1.63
